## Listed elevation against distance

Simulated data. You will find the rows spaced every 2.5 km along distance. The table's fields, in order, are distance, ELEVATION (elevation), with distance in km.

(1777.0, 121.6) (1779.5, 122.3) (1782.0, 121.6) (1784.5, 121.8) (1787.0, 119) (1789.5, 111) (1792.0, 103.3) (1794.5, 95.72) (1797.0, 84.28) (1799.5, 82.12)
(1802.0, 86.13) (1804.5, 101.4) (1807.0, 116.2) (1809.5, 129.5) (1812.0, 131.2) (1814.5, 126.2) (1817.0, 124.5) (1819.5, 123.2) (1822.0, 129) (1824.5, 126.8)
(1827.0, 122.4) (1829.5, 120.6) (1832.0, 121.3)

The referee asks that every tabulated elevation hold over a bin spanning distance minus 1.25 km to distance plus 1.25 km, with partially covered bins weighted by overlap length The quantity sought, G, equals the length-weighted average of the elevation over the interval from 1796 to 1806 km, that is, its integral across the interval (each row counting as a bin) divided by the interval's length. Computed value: 89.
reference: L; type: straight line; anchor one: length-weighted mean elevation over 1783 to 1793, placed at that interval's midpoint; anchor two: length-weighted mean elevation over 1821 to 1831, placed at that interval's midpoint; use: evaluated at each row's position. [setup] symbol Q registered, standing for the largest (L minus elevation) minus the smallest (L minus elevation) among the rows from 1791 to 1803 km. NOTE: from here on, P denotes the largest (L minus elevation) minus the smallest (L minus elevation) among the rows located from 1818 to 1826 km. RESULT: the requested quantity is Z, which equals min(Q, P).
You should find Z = 5.1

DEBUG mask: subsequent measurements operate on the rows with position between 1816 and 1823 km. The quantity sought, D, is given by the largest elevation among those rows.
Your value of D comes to 129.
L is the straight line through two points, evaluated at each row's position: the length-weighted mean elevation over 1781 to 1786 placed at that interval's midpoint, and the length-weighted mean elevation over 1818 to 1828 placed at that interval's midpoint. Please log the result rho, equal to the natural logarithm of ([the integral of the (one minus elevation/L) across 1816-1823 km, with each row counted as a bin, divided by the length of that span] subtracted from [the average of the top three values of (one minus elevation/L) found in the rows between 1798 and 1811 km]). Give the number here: -1.29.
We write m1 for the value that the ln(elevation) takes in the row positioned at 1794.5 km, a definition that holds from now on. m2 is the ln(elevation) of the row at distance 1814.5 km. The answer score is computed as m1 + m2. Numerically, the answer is 9.40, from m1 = 4.561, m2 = 4.8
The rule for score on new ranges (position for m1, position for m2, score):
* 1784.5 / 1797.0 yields 9.24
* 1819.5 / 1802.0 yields 9.27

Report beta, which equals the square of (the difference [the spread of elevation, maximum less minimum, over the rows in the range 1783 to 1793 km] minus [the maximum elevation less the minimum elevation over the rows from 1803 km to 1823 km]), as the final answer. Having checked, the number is 128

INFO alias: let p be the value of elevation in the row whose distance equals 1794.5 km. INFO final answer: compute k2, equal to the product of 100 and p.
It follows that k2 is 9572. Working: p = 95.72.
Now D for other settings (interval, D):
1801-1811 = 129.5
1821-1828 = 129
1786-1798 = 119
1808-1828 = 131.2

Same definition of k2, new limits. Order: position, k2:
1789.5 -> 11100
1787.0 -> 11900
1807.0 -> 11620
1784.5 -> 12180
